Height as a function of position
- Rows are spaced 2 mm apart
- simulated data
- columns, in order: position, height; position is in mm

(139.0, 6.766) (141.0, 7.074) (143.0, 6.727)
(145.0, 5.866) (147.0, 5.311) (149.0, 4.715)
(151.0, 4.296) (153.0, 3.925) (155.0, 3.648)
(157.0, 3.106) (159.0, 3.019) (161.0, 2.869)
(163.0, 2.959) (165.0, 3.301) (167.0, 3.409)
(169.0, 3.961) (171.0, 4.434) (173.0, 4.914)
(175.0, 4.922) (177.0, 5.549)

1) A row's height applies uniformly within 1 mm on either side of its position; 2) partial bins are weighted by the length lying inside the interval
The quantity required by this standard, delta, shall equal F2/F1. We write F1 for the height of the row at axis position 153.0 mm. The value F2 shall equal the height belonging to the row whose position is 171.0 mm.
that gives 1.13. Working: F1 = 3.925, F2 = 4.434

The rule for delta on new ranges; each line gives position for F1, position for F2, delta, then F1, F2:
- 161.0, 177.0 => 1.93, 2.869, 5.549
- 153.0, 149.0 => 1.20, 3.925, 4.715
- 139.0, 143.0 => 0.99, 6.766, 6.727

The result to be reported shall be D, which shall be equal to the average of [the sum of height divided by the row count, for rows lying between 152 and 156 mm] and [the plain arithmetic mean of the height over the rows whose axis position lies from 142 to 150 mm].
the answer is 4.7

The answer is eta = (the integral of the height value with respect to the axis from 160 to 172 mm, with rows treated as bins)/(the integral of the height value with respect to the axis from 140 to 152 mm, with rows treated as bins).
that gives 0.6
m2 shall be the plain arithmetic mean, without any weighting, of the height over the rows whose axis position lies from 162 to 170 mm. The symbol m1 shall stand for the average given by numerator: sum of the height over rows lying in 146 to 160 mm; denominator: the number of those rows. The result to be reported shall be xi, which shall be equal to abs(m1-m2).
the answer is 0.6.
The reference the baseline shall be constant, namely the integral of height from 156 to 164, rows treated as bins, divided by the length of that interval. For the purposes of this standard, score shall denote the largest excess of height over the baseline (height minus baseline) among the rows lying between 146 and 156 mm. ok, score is 2.3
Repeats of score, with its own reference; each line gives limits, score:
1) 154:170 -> 1.0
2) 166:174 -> 1.9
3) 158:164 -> 0.0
